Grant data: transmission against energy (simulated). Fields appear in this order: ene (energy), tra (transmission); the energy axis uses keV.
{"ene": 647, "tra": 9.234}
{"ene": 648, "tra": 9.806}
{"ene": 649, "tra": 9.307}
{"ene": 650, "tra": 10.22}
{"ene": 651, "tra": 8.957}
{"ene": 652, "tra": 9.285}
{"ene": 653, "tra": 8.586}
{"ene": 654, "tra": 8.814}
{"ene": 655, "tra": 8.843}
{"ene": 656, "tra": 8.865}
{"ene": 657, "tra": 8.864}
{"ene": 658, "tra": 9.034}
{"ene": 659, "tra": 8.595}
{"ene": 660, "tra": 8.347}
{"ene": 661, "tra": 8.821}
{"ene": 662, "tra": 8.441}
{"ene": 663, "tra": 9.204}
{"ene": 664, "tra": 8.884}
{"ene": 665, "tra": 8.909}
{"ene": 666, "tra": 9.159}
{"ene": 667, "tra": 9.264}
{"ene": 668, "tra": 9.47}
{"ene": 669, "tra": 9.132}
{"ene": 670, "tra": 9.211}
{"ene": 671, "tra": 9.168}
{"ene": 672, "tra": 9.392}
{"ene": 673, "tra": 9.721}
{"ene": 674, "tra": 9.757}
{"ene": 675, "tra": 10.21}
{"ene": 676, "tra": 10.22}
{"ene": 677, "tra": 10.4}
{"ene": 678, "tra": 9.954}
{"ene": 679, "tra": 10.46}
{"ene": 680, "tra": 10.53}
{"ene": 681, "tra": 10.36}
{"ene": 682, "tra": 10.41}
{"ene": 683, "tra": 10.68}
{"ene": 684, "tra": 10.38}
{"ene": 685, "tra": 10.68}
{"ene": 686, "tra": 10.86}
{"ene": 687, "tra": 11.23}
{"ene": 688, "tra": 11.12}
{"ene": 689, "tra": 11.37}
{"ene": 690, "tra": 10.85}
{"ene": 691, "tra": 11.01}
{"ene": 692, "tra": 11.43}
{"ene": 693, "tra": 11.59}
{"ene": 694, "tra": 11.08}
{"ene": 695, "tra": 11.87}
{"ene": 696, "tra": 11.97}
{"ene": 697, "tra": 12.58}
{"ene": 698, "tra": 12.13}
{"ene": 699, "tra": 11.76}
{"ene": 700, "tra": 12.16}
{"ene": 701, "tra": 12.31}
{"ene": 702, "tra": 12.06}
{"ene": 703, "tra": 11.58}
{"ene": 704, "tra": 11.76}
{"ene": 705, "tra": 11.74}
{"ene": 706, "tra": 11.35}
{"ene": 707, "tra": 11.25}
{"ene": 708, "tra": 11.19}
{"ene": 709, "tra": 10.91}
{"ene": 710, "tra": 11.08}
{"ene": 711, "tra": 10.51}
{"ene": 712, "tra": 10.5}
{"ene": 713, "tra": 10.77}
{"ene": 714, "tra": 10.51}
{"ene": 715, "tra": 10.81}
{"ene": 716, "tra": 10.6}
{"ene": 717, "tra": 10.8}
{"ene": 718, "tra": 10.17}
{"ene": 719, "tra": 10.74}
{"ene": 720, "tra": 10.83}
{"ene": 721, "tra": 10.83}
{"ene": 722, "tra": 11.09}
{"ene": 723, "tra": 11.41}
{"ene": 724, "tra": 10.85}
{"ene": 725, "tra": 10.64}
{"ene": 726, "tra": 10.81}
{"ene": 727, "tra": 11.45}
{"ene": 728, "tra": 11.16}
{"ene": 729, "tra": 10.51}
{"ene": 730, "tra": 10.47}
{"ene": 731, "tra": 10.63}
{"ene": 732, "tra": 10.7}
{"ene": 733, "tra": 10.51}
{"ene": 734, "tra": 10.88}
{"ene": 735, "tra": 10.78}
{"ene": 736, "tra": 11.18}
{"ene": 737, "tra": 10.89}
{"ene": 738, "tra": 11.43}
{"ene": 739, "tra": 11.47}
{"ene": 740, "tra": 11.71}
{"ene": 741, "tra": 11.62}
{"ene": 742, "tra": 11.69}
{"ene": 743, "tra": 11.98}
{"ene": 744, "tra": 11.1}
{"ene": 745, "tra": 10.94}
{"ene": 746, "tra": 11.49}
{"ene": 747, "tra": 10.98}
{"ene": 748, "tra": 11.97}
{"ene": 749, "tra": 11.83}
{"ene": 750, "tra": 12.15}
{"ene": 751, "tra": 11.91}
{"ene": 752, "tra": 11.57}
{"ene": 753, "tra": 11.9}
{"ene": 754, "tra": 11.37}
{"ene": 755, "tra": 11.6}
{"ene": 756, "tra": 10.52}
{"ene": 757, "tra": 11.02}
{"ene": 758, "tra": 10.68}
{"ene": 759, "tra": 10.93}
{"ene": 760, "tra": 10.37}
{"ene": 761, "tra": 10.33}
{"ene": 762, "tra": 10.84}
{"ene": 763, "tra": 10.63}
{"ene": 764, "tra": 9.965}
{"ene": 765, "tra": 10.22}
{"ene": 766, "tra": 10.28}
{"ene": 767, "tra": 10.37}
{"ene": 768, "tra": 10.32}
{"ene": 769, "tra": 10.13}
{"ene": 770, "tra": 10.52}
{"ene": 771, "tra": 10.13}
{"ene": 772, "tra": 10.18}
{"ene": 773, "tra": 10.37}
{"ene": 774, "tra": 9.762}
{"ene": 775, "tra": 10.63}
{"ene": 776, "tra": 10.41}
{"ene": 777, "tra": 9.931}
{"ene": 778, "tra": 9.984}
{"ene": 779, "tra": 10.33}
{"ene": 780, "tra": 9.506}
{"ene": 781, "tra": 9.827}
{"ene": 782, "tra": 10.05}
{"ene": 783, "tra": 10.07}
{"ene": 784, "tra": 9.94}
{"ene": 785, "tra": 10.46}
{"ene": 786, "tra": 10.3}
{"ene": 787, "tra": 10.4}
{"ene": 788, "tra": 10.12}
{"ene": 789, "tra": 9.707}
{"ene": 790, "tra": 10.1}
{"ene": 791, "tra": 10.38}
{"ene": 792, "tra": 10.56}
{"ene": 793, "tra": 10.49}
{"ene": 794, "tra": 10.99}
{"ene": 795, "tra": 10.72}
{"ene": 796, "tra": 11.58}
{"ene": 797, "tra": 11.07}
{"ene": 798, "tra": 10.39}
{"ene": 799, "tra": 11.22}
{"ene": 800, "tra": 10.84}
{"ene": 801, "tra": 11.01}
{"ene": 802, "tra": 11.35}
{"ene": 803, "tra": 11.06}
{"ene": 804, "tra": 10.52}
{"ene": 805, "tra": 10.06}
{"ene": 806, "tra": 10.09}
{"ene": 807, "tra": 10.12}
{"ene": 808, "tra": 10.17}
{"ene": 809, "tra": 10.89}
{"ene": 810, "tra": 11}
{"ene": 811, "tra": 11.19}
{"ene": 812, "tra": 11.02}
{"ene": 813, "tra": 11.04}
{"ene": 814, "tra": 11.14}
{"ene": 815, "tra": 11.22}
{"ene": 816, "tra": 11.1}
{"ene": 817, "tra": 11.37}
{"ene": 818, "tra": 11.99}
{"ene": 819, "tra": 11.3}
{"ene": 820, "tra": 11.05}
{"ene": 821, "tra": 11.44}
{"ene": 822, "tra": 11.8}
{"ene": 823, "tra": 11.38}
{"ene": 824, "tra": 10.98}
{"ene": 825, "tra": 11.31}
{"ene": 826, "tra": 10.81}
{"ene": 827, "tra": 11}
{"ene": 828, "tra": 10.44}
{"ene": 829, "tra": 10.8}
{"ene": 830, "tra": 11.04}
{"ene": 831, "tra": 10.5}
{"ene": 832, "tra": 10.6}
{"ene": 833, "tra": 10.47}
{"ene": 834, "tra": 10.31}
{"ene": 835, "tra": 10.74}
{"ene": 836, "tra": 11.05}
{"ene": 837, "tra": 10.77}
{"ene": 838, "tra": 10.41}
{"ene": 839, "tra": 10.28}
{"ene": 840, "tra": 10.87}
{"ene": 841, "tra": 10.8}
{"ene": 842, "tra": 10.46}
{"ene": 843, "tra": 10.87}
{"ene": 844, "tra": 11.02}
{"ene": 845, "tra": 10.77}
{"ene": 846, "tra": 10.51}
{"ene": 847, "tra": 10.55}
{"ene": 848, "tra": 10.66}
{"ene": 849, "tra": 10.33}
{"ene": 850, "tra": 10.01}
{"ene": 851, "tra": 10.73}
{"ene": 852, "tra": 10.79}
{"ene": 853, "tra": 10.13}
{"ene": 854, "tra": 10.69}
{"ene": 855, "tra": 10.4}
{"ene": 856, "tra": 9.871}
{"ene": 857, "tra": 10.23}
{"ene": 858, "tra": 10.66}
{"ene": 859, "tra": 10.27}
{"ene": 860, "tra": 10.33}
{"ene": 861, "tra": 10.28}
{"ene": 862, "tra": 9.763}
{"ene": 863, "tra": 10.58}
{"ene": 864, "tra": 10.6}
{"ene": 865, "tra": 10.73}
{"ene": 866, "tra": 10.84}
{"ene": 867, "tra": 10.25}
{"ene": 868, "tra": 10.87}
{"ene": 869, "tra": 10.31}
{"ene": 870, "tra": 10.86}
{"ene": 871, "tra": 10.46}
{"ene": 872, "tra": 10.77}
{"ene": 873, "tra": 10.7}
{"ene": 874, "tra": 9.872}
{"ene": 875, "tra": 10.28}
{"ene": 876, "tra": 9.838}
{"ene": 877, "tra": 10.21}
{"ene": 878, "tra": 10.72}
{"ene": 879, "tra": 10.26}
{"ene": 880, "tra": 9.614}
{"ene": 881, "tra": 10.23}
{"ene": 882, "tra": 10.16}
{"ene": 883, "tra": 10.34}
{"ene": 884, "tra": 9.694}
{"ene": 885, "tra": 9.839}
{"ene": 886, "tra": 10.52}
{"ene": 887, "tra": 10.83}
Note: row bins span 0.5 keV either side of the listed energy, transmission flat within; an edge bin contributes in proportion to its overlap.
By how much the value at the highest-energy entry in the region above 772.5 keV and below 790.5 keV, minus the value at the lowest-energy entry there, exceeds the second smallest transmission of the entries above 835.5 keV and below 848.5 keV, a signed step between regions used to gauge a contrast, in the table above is -10.7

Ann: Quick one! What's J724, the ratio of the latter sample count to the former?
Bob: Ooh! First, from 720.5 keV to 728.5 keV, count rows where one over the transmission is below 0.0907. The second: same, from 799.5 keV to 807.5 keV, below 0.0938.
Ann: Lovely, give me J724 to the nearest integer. 1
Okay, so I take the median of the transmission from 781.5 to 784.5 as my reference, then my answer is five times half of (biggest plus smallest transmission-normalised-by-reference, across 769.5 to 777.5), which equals 5.07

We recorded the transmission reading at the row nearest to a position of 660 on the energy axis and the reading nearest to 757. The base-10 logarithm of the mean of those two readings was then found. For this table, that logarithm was 0.99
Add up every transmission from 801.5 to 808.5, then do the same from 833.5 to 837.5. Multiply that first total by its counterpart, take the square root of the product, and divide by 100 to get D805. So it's 0.56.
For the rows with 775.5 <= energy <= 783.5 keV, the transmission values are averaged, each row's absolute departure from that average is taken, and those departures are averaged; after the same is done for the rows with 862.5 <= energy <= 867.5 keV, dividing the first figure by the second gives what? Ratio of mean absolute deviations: 1.36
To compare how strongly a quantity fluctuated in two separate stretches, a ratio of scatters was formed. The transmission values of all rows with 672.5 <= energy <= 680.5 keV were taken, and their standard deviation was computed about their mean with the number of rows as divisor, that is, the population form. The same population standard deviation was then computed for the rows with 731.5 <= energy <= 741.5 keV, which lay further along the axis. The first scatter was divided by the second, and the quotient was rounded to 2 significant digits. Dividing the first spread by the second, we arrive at 0.73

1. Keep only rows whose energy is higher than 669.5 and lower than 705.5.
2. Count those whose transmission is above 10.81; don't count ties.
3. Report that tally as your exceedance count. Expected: 20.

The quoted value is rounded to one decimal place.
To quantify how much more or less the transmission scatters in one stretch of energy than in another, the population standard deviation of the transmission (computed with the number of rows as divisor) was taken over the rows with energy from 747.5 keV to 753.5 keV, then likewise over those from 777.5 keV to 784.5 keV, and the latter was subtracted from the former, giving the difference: -0.1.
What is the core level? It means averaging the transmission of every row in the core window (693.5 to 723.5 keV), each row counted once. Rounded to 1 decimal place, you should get 11.3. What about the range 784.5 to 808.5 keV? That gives 10.6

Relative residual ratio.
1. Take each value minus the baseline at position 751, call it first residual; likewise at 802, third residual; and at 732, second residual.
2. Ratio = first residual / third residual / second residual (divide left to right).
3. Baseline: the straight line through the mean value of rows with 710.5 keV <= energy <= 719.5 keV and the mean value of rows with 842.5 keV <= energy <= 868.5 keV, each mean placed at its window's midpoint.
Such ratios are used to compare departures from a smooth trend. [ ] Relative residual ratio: 15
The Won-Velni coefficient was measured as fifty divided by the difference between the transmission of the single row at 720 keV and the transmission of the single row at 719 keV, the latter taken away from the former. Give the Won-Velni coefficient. 556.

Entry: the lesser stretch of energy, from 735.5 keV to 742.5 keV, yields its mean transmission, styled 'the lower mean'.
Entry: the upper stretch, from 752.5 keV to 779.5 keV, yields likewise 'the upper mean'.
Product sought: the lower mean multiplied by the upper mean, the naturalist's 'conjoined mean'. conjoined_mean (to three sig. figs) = 120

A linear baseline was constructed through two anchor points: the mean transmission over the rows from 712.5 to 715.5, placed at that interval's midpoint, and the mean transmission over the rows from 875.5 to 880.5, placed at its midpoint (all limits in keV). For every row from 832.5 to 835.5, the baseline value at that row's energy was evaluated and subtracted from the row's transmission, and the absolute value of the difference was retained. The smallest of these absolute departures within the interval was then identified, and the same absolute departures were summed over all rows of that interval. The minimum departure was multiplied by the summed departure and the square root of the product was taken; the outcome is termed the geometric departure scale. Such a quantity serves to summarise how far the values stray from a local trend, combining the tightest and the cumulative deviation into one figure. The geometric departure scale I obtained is 0.14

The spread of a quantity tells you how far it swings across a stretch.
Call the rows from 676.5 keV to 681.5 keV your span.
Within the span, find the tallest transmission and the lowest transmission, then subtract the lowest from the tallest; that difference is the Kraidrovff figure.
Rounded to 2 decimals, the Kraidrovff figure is 0.58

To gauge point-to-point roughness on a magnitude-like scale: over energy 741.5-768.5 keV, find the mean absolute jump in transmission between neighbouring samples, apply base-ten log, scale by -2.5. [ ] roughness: 1.0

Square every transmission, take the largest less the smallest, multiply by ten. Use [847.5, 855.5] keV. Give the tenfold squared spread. 162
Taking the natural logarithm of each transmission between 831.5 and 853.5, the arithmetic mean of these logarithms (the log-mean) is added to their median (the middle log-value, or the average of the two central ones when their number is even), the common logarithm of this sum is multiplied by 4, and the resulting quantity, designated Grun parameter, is 2.70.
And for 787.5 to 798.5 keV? 2.69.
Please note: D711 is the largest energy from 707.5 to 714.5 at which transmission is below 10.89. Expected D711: 714 keV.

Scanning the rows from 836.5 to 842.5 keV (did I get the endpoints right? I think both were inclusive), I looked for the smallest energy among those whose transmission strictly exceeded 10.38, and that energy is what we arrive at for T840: 837 keV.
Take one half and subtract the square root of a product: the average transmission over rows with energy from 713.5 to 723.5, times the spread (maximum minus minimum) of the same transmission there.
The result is -3.2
